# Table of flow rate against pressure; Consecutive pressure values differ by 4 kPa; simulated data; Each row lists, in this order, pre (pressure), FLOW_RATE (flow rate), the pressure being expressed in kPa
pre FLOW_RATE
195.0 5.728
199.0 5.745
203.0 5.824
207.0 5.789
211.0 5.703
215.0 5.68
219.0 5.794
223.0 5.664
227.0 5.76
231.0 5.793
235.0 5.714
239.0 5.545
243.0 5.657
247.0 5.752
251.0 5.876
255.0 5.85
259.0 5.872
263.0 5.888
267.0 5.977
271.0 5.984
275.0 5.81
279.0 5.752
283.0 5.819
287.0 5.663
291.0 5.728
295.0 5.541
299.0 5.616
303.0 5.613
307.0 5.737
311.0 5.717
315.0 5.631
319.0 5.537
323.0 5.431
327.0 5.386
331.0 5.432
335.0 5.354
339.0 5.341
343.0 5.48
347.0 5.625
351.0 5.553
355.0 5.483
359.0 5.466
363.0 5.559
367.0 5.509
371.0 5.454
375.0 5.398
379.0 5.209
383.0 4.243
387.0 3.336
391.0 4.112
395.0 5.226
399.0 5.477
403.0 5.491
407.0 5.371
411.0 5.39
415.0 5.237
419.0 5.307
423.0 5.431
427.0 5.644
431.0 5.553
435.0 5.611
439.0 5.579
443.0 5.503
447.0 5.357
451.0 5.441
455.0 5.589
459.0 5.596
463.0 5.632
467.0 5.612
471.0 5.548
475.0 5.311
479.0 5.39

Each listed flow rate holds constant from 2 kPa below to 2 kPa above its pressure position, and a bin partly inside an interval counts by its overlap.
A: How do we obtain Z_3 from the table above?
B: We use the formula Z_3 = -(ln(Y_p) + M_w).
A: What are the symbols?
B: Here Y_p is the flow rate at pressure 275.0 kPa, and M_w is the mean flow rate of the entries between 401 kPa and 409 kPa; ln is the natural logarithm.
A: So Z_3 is -7.19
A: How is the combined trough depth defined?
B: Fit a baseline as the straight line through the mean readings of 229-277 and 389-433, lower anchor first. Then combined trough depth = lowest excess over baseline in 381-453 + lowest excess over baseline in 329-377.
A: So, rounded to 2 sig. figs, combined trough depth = -2.2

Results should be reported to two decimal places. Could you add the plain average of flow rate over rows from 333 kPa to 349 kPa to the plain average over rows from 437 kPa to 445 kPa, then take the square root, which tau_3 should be 3.32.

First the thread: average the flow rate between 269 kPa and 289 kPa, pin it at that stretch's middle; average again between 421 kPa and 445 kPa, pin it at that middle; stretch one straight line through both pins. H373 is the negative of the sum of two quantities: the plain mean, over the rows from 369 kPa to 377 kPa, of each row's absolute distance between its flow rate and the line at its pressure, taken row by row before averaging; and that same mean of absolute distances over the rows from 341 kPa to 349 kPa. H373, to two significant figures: -0.37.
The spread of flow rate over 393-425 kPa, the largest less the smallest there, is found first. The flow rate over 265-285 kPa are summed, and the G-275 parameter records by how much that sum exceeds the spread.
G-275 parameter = 29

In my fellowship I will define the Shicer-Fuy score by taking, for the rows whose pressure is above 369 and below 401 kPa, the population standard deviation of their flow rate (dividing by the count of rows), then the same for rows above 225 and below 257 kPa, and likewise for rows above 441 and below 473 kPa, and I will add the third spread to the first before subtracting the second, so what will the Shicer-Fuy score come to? 0.74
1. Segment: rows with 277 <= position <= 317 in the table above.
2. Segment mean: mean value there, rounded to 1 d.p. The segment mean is 5.7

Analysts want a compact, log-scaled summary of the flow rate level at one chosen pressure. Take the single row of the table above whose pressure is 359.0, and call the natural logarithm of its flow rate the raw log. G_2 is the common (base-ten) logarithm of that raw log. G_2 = 0.230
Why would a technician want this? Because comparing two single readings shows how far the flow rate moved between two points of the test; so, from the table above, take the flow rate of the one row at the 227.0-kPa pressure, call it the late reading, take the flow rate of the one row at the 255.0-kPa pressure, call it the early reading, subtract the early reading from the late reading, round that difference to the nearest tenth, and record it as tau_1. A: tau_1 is -0.1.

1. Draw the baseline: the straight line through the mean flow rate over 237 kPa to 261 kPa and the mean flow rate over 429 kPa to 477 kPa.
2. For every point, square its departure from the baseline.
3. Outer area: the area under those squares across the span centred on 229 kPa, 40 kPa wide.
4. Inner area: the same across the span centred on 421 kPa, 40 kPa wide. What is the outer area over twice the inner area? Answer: 0.18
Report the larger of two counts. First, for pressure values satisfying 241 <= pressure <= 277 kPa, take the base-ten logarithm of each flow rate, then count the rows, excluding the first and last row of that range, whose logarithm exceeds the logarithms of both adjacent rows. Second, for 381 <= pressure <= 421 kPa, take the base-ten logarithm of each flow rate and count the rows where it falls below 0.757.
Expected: 10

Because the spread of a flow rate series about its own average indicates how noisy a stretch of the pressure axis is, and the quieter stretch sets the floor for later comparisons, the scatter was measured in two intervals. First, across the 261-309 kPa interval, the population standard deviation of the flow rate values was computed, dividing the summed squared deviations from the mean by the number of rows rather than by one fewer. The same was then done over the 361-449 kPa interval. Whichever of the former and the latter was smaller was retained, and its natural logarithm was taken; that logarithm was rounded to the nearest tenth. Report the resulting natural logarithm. -2.0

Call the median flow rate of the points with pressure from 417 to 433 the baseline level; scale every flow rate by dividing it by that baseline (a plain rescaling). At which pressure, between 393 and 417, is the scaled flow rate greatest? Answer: 403.0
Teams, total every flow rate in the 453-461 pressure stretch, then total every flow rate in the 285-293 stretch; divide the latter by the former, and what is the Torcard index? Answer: 1.02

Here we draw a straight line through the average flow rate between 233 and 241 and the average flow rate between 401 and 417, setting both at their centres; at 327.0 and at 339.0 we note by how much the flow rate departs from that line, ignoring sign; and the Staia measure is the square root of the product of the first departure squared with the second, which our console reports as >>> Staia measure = 0.040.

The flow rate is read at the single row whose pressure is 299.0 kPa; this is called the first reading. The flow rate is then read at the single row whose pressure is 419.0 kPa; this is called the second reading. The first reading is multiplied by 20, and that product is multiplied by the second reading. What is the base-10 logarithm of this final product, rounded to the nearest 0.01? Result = 2.78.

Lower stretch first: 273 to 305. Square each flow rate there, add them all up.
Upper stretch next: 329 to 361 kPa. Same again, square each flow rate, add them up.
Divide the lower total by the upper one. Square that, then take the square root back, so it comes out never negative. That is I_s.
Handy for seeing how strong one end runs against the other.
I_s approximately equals 1.08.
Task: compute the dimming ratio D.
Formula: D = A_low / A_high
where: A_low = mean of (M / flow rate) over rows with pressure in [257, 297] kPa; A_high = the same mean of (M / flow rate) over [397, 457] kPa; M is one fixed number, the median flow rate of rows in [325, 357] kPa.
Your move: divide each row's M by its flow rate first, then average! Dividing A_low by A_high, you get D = 0.94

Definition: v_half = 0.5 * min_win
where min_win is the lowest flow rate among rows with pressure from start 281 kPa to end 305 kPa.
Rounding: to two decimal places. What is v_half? 2.77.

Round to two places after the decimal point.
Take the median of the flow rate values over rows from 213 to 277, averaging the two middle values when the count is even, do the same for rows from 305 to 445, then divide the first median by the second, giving 1.06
